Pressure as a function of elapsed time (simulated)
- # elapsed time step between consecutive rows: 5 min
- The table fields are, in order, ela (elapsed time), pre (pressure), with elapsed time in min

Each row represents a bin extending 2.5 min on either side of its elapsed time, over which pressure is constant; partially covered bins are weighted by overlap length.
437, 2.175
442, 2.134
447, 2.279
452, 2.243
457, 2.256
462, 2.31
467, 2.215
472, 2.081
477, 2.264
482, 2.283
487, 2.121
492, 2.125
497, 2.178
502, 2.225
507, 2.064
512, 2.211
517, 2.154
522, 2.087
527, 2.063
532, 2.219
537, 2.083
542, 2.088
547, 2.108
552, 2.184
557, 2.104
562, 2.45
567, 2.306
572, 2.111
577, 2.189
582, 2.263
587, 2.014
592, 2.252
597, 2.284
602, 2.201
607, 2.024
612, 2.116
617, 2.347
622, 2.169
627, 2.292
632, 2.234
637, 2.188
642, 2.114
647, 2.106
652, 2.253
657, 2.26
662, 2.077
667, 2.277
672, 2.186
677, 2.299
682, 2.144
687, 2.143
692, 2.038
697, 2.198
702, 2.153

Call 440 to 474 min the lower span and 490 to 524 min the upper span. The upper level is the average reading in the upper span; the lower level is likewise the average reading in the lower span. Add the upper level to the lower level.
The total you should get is 4.37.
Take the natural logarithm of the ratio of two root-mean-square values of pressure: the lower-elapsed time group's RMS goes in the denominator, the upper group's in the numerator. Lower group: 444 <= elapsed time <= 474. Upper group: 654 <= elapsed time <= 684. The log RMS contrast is -0.010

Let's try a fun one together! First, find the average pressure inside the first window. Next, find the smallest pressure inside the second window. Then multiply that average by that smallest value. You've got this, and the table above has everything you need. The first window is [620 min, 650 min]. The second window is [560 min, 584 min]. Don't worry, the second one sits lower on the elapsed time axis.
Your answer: 4.61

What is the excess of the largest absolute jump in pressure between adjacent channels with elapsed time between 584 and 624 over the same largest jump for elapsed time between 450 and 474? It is 0.10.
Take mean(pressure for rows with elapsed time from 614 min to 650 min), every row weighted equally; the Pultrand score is 2.207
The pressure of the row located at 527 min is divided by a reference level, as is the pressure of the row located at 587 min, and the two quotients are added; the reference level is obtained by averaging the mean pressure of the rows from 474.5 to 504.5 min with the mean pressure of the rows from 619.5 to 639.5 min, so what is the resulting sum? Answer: 1.84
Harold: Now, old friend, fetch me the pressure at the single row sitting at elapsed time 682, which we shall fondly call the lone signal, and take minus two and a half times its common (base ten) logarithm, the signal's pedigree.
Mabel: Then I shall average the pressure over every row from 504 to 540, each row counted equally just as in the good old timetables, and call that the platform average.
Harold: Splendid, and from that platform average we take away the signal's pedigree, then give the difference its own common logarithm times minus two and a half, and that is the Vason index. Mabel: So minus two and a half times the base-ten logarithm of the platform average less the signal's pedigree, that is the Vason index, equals -1.18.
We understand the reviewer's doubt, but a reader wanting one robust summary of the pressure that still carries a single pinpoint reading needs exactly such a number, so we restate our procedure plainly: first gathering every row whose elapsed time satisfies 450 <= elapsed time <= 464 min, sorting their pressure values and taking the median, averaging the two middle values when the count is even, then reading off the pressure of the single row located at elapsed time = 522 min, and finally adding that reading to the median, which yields 4.34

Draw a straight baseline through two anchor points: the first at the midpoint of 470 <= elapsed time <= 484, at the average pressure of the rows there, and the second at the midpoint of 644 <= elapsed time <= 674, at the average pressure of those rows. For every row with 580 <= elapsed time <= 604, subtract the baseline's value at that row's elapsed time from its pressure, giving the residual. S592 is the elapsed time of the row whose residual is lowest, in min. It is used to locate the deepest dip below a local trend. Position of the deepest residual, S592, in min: 587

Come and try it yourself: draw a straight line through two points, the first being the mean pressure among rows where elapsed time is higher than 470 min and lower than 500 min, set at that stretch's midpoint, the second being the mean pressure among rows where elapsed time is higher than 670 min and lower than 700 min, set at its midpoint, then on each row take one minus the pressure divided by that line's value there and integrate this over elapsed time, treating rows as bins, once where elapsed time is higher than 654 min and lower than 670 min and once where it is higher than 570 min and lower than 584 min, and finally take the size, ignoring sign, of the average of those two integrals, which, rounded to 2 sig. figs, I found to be 0.18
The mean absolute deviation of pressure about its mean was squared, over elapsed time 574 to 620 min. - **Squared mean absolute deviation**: 0.0083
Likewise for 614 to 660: 0.0043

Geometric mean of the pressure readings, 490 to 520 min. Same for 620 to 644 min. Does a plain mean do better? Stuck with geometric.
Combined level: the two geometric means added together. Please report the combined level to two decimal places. 4.36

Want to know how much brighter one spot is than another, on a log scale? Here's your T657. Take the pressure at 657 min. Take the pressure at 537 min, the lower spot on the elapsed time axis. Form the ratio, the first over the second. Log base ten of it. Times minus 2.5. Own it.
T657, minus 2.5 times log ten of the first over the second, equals -0.09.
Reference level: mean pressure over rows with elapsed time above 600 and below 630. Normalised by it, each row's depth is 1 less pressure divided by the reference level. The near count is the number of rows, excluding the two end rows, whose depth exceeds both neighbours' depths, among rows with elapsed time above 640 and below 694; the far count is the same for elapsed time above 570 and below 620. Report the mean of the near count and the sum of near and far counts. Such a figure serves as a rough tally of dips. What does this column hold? 4.0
